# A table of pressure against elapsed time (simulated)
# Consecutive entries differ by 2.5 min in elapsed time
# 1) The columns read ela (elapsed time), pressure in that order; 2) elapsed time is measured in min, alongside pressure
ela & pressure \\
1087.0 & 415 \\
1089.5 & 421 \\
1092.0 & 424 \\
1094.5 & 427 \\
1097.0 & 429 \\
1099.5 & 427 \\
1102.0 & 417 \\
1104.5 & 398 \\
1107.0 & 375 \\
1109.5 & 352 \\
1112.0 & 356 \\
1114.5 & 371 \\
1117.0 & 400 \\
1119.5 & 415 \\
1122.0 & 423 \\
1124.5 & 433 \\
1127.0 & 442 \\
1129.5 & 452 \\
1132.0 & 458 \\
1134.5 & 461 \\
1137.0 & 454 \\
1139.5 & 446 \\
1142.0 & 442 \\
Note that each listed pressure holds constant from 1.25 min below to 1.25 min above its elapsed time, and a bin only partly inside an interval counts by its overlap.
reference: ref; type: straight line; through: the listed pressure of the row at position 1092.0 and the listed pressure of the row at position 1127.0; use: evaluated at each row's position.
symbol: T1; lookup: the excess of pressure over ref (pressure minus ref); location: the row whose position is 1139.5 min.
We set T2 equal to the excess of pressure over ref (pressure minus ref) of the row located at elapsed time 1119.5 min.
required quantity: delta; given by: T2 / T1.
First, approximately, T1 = -2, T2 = -23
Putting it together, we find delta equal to 9.5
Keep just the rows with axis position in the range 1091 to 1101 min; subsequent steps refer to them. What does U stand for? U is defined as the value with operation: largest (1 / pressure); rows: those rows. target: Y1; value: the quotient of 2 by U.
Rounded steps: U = 0.0024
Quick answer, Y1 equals 848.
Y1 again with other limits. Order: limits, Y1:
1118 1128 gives 830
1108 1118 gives 704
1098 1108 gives 750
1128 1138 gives 904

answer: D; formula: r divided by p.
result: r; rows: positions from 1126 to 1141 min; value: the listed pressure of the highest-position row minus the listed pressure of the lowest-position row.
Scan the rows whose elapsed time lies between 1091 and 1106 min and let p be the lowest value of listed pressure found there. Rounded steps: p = 398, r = 4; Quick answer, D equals 0.01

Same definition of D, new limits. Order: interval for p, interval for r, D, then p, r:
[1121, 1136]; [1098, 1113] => -0.17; 423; -71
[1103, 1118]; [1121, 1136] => 0.11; 352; 38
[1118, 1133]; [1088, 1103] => -0.01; 415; -4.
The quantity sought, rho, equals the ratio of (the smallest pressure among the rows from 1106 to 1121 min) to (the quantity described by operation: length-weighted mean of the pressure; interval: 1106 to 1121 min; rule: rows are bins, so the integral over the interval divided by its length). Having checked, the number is 0.929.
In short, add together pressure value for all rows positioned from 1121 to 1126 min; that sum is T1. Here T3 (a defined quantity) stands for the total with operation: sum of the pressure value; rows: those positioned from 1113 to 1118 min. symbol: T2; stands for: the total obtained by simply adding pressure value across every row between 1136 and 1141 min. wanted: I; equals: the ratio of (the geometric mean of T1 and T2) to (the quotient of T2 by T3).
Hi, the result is 752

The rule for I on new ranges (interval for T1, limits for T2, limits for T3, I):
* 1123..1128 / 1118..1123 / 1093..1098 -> 875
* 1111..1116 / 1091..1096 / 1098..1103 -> 780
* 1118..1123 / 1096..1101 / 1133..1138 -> 905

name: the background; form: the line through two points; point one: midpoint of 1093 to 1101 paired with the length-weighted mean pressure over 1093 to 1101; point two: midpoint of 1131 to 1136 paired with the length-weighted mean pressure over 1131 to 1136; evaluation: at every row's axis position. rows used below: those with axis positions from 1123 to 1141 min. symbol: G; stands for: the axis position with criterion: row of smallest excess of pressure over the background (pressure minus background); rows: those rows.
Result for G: 1139.5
